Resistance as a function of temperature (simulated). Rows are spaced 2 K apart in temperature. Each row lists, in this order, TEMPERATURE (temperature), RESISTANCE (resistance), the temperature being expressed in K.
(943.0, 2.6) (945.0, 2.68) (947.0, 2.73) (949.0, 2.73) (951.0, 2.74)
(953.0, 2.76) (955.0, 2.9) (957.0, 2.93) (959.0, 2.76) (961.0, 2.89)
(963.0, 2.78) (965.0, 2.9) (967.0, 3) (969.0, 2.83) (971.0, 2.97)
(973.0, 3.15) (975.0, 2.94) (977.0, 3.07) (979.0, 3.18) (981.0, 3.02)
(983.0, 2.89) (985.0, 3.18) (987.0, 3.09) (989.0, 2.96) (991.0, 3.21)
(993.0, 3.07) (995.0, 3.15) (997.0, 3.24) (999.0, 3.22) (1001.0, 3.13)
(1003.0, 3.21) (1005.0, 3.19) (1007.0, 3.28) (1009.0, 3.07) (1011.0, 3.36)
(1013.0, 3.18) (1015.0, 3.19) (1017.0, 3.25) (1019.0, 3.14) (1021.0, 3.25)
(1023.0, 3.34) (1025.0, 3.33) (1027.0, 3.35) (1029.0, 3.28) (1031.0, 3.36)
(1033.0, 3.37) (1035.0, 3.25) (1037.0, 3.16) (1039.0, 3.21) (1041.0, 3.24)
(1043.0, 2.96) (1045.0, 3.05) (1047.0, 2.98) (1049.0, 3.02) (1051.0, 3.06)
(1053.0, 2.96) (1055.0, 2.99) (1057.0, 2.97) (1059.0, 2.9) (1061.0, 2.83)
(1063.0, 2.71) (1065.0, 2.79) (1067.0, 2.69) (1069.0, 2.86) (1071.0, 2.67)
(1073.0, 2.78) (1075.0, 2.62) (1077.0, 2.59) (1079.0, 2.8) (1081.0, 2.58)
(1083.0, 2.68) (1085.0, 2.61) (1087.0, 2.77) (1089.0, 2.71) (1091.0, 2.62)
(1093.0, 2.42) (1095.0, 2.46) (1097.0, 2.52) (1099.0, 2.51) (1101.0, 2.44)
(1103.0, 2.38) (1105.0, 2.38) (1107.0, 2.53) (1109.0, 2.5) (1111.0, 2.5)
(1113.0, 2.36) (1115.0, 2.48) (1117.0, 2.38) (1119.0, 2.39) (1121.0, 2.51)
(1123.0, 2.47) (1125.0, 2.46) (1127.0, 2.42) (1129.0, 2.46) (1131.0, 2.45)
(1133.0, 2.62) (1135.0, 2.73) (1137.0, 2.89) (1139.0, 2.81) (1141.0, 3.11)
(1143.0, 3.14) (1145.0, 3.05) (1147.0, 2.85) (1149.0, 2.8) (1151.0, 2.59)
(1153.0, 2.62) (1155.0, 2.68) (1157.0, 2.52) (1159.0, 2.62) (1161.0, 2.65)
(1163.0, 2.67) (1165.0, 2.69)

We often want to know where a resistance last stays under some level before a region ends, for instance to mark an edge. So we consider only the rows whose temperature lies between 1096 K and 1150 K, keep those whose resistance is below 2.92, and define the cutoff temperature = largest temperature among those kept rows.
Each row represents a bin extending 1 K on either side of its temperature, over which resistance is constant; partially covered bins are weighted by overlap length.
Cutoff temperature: 1149.0 K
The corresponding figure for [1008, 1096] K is 1095.0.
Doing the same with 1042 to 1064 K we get 1063.0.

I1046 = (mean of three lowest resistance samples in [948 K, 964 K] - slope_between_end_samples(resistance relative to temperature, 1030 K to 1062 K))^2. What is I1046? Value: 7.6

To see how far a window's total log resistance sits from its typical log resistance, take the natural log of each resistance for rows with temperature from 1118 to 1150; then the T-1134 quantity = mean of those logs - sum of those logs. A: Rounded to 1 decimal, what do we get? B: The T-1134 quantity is -14.8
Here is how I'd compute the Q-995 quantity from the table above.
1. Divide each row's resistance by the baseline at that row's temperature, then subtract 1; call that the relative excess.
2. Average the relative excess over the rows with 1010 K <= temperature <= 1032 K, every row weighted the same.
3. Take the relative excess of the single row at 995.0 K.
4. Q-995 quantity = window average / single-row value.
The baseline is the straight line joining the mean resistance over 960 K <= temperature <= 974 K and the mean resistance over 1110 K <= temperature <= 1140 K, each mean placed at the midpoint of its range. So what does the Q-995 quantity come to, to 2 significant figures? 1.7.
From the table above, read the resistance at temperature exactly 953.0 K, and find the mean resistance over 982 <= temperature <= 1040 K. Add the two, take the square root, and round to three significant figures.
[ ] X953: 2.44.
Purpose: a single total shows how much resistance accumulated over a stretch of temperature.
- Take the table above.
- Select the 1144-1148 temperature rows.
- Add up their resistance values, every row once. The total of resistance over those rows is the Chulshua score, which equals 5.9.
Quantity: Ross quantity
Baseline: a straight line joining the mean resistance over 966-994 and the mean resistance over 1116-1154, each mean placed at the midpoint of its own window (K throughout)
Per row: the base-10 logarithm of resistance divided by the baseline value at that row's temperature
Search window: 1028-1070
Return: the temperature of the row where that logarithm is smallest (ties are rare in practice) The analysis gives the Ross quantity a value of 1067.0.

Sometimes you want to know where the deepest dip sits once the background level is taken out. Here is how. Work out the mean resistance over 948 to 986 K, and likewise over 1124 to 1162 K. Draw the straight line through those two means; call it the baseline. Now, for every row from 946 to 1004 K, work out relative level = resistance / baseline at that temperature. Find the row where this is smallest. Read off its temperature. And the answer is 947.0 K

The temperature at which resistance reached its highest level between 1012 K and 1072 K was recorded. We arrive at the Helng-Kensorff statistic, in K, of 1033.0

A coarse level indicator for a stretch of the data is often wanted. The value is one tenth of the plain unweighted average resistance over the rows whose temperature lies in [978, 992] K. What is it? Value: 0.308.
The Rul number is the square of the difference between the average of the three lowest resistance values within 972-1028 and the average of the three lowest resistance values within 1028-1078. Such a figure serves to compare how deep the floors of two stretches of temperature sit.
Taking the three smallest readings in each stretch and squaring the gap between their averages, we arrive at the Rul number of 0.09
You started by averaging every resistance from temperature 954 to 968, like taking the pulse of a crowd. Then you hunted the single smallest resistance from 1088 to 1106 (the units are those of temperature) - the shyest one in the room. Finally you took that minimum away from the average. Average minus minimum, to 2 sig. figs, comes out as 0.50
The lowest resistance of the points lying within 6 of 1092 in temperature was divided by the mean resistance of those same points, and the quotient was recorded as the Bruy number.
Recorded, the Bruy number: 0.937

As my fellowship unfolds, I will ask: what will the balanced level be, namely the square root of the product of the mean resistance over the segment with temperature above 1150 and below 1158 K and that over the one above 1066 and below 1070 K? 2.69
